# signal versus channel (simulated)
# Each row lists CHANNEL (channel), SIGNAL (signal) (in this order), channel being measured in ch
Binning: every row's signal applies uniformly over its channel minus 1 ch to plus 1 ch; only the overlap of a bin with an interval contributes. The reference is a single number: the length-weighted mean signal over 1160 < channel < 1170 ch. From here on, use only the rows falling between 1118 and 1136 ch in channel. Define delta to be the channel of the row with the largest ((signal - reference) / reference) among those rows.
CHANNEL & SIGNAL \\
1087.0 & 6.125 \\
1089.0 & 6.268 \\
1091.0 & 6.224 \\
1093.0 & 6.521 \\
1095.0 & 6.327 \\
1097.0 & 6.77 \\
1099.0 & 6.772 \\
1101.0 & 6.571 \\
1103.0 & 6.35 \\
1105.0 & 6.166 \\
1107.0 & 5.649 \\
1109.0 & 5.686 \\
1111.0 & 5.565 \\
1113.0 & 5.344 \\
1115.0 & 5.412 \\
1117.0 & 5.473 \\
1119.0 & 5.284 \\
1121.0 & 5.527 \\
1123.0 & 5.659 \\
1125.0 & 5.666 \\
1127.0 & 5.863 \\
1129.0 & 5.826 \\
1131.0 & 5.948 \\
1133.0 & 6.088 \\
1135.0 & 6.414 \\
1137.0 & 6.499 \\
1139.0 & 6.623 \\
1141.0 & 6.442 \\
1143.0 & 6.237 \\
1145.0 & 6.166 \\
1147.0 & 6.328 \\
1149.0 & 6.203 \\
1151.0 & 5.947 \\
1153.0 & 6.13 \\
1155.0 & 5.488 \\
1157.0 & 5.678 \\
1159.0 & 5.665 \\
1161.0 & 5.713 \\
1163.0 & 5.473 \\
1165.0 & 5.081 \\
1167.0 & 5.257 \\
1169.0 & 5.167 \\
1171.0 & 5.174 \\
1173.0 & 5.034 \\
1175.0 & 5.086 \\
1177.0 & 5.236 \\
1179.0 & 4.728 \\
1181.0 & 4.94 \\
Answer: 1135.0 ch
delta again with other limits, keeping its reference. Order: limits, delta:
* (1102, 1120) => 1103.0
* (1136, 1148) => 1139.0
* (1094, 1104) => 1099.0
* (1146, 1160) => 1147.0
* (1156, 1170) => 1161.0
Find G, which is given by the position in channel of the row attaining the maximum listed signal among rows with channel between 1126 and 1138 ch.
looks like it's 1137.0 ch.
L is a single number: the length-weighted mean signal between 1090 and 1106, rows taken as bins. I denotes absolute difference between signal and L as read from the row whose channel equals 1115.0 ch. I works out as 1.1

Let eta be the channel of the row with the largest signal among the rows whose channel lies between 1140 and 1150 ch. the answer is 1141.0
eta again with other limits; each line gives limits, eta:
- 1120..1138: 1137.0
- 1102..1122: 1103.0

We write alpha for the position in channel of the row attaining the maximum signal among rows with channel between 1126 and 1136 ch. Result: 1135.0 ch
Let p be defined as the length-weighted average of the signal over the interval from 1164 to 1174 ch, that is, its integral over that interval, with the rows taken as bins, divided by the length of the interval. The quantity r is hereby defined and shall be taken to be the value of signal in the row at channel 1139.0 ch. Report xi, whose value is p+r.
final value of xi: 11.8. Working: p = 5.14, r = 6.623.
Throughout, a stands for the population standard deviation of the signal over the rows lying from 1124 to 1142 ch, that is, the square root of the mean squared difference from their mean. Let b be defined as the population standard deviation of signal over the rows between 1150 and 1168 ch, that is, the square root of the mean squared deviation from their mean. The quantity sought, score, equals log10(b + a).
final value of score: -0.20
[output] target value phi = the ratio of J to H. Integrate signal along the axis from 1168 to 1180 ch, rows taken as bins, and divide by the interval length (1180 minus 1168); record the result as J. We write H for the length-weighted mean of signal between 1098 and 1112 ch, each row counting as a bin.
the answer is 0.83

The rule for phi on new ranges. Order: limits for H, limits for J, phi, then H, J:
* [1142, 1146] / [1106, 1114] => 0.90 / 6.2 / 5.6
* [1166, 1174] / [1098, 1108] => 1.22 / 5.2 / 6.3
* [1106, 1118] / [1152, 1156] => 1.05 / 5.5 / 5.8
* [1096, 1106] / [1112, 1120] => 0.82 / 6.5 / 5.4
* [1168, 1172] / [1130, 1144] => 1.22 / 5.2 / 6.3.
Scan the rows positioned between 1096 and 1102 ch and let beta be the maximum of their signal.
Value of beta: 6.772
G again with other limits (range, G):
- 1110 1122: 1111.0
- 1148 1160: 1149.0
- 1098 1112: 1099.0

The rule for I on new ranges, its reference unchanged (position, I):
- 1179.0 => 1.7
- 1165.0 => 1.4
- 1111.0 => 0.9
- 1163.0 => 1.0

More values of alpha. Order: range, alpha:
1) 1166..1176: 1167.0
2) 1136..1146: 1139.0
